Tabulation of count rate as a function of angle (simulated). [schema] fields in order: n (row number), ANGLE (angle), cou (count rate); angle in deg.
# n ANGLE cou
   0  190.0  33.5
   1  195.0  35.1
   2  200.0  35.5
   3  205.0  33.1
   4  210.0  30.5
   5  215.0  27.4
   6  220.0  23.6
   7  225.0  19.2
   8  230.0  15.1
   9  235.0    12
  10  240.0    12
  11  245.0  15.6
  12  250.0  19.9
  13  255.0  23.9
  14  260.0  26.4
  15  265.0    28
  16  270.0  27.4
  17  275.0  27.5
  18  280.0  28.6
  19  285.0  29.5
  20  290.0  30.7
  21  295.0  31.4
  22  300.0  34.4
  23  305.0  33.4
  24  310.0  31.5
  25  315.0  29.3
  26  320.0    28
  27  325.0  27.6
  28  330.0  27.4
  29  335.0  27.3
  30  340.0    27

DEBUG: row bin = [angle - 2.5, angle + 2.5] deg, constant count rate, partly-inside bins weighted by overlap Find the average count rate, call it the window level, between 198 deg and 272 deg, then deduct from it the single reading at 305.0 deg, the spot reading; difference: -10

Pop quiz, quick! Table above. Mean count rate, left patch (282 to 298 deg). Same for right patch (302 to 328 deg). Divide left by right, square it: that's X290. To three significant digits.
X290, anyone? 1.04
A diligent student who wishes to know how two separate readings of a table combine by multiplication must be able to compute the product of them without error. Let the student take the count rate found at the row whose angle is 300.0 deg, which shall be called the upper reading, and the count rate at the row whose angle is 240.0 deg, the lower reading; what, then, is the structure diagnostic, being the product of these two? 413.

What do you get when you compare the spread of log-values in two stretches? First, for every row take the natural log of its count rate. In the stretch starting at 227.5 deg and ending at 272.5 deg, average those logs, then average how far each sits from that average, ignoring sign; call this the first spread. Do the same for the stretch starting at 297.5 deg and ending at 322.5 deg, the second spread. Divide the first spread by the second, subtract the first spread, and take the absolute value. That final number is 4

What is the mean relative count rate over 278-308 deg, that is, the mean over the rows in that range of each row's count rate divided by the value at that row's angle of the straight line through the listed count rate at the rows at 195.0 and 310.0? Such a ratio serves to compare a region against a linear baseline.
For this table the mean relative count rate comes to 0.98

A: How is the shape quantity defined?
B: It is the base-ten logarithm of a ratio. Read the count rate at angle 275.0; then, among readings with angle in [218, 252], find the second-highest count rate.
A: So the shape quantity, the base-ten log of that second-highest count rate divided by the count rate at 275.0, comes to -0.14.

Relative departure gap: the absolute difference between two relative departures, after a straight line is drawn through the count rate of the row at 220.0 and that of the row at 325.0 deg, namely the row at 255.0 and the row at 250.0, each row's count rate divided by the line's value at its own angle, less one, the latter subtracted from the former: 0.15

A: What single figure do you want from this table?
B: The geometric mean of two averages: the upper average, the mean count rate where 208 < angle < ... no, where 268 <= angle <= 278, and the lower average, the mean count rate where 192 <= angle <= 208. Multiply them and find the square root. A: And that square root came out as 30.8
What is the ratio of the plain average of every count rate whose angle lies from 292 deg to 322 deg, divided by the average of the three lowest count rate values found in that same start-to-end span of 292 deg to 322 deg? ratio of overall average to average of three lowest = 1.06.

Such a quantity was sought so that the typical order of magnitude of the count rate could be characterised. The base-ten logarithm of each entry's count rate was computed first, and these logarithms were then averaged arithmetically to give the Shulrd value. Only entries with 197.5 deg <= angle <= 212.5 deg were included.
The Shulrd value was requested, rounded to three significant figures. 1.52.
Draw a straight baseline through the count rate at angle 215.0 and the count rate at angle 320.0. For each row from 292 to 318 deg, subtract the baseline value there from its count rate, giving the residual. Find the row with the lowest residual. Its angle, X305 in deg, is 315.0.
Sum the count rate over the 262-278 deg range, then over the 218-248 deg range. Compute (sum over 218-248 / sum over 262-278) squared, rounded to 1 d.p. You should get 1.4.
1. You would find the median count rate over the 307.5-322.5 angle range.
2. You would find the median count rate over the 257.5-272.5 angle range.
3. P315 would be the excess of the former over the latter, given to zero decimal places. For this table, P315 2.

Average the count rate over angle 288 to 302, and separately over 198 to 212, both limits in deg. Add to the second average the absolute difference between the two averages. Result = 33.9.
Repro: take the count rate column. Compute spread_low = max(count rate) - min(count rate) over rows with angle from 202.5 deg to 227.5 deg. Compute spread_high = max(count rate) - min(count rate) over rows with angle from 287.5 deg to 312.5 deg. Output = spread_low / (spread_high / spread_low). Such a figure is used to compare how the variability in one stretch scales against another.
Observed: 52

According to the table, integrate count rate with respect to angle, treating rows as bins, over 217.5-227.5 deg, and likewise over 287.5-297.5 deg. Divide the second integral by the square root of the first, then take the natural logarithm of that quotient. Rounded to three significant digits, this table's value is 3.06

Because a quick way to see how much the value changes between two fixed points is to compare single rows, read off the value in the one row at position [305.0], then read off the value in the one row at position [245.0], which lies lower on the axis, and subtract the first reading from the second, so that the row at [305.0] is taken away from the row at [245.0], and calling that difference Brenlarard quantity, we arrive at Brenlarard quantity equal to -18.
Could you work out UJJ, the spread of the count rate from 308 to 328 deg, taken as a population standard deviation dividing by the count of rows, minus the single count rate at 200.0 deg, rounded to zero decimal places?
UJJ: -34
